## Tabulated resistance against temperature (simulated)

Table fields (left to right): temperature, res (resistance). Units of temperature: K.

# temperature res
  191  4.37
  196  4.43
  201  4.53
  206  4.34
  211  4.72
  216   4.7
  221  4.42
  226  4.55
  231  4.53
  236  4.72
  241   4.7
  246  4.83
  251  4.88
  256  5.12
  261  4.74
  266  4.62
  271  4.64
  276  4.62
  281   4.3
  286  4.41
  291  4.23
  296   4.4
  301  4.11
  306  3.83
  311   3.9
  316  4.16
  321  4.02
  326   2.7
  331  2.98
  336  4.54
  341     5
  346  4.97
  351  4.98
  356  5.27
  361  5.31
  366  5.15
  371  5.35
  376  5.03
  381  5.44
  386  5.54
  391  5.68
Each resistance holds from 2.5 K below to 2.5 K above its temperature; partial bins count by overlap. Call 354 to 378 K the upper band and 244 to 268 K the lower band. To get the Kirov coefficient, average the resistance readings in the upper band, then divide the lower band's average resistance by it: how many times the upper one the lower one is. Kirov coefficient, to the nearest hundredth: 0.93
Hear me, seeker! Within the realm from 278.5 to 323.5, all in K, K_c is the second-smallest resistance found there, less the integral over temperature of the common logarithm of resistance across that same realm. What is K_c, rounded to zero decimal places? -24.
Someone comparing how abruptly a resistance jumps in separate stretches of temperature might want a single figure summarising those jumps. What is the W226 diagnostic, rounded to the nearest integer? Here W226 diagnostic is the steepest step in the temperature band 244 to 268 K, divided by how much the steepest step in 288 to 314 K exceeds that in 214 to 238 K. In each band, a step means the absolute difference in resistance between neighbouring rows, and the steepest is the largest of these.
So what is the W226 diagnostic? 38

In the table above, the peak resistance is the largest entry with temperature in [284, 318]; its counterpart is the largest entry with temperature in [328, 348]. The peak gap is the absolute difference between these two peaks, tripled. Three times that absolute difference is 1.8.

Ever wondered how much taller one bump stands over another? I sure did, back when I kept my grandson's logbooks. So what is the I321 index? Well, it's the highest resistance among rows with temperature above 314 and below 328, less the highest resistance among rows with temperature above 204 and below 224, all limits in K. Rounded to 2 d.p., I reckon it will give -0.56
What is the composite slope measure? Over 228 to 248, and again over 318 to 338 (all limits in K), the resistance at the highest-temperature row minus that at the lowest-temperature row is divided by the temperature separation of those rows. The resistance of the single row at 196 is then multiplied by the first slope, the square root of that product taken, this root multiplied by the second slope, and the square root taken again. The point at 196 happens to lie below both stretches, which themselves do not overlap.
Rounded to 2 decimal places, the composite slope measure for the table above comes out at 0.10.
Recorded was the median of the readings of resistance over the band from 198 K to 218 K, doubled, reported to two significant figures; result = 9.2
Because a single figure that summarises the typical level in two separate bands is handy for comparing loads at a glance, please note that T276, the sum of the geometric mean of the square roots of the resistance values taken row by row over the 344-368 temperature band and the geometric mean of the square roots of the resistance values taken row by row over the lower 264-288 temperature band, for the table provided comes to 4.39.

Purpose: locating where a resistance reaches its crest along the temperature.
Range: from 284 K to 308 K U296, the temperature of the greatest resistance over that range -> 286 K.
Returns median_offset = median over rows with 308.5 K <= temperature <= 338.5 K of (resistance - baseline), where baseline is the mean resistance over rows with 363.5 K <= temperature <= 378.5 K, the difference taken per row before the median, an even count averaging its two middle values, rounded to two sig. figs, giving -1.2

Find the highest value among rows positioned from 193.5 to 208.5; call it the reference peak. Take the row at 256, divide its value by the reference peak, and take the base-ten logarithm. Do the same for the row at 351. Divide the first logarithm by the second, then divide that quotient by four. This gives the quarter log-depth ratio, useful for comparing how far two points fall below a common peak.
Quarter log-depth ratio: 0.32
